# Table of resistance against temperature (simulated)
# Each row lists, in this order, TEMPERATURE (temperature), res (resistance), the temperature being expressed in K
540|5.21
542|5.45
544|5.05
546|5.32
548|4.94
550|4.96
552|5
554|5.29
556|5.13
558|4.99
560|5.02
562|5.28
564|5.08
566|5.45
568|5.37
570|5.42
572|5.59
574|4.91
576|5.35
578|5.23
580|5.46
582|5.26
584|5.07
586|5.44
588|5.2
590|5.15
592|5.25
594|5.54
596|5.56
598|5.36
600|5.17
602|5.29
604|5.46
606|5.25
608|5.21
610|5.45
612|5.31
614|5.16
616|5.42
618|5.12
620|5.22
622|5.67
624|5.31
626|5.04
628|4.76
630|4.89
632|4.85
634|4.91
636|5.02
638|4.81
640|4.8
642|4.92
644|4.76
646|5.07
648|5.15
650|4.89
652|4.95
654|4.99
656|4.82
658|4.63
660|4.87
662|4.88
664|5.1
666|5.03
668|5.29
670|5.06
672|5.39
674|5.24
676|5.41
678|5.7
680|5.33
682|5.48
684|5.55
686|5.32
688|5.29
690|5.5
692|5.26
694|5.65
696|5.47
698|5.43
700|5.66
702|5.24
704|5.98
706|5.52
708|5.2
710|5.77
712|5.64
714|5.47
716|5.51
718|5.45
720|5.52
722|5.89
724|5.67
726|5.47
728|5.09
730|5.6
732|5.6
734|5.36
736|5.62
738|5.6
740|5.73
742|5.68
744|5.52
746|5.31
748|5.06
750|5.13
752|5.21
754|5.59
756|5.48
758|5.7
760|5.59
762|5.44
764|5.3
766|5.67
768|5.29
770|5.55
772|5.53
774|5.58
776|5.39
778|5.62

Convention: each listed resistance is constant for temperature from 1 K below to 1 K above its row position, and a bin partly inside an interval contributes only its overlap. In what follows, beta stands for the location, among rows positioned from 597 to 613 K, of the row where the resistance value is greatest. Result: 604 K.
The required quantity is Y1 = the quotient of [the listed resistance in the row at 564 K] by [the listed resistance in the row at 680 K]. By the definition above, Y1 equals 0.95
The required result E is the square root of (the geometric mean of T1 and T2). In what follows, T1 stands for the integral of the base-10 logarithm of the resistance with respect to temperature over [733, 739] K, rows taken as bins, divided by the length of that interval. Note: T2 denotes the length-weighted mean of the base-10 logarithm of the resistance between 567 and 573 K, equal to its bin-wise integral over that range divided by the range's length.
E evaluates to 0.860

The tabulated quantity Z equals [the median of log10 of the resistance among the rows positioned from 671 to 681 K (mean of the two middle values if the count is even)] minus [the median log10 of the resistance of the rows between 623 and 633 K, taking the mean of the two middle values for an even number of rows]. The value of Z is 0.04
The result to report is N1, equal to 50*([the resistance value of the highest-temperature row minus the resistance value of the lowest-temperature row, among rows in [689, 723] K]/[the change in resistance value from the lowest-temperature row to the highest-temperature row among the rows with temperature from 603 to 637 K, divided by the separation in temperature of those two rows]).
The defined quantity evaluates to -1418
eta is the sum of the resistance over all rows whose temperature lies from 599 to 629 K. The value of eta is 78.8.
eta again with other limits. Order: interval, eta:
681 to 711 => 82.3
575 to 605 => 79.8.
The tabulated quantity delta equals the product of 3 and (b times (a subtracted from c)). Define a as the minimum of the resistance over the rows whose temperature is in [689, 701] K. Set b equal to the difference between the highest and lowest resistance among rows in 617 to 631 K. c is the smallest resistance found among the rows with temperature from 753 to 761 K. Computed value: 0.6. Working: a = 5.26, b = 0.91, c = 5.48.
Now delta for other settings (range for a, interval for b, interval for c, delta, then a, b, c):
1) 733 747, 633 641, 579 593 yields -0.2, 5.31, 0.22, 5.07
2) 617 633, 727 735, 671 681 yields 0.7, 4.76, 0.51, 5.24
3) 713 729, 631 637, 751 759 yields 0.1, 5.09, 0.17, 5.21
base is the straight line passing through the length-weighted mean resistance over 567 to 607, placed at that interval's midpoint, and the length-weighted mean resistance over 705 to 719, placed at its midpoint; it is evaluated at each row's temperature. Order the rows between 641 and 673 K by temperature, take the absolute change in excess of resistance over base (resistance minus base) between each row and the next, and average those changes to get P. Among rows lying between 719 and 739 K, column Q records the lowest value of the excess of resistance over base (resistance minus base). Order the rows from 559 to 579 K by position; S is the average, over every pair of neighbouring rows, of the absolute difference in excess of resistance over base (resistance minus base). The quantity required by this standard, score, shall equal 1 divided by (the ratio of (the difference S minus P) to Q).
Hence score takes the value -5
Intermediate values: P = 0.175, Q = -0.44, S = 0.26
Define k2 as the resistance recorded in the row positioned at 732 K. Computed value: 5.6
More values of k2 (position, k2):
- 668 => 5.29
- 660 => 4.87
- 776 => 5.39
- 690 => 5.5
